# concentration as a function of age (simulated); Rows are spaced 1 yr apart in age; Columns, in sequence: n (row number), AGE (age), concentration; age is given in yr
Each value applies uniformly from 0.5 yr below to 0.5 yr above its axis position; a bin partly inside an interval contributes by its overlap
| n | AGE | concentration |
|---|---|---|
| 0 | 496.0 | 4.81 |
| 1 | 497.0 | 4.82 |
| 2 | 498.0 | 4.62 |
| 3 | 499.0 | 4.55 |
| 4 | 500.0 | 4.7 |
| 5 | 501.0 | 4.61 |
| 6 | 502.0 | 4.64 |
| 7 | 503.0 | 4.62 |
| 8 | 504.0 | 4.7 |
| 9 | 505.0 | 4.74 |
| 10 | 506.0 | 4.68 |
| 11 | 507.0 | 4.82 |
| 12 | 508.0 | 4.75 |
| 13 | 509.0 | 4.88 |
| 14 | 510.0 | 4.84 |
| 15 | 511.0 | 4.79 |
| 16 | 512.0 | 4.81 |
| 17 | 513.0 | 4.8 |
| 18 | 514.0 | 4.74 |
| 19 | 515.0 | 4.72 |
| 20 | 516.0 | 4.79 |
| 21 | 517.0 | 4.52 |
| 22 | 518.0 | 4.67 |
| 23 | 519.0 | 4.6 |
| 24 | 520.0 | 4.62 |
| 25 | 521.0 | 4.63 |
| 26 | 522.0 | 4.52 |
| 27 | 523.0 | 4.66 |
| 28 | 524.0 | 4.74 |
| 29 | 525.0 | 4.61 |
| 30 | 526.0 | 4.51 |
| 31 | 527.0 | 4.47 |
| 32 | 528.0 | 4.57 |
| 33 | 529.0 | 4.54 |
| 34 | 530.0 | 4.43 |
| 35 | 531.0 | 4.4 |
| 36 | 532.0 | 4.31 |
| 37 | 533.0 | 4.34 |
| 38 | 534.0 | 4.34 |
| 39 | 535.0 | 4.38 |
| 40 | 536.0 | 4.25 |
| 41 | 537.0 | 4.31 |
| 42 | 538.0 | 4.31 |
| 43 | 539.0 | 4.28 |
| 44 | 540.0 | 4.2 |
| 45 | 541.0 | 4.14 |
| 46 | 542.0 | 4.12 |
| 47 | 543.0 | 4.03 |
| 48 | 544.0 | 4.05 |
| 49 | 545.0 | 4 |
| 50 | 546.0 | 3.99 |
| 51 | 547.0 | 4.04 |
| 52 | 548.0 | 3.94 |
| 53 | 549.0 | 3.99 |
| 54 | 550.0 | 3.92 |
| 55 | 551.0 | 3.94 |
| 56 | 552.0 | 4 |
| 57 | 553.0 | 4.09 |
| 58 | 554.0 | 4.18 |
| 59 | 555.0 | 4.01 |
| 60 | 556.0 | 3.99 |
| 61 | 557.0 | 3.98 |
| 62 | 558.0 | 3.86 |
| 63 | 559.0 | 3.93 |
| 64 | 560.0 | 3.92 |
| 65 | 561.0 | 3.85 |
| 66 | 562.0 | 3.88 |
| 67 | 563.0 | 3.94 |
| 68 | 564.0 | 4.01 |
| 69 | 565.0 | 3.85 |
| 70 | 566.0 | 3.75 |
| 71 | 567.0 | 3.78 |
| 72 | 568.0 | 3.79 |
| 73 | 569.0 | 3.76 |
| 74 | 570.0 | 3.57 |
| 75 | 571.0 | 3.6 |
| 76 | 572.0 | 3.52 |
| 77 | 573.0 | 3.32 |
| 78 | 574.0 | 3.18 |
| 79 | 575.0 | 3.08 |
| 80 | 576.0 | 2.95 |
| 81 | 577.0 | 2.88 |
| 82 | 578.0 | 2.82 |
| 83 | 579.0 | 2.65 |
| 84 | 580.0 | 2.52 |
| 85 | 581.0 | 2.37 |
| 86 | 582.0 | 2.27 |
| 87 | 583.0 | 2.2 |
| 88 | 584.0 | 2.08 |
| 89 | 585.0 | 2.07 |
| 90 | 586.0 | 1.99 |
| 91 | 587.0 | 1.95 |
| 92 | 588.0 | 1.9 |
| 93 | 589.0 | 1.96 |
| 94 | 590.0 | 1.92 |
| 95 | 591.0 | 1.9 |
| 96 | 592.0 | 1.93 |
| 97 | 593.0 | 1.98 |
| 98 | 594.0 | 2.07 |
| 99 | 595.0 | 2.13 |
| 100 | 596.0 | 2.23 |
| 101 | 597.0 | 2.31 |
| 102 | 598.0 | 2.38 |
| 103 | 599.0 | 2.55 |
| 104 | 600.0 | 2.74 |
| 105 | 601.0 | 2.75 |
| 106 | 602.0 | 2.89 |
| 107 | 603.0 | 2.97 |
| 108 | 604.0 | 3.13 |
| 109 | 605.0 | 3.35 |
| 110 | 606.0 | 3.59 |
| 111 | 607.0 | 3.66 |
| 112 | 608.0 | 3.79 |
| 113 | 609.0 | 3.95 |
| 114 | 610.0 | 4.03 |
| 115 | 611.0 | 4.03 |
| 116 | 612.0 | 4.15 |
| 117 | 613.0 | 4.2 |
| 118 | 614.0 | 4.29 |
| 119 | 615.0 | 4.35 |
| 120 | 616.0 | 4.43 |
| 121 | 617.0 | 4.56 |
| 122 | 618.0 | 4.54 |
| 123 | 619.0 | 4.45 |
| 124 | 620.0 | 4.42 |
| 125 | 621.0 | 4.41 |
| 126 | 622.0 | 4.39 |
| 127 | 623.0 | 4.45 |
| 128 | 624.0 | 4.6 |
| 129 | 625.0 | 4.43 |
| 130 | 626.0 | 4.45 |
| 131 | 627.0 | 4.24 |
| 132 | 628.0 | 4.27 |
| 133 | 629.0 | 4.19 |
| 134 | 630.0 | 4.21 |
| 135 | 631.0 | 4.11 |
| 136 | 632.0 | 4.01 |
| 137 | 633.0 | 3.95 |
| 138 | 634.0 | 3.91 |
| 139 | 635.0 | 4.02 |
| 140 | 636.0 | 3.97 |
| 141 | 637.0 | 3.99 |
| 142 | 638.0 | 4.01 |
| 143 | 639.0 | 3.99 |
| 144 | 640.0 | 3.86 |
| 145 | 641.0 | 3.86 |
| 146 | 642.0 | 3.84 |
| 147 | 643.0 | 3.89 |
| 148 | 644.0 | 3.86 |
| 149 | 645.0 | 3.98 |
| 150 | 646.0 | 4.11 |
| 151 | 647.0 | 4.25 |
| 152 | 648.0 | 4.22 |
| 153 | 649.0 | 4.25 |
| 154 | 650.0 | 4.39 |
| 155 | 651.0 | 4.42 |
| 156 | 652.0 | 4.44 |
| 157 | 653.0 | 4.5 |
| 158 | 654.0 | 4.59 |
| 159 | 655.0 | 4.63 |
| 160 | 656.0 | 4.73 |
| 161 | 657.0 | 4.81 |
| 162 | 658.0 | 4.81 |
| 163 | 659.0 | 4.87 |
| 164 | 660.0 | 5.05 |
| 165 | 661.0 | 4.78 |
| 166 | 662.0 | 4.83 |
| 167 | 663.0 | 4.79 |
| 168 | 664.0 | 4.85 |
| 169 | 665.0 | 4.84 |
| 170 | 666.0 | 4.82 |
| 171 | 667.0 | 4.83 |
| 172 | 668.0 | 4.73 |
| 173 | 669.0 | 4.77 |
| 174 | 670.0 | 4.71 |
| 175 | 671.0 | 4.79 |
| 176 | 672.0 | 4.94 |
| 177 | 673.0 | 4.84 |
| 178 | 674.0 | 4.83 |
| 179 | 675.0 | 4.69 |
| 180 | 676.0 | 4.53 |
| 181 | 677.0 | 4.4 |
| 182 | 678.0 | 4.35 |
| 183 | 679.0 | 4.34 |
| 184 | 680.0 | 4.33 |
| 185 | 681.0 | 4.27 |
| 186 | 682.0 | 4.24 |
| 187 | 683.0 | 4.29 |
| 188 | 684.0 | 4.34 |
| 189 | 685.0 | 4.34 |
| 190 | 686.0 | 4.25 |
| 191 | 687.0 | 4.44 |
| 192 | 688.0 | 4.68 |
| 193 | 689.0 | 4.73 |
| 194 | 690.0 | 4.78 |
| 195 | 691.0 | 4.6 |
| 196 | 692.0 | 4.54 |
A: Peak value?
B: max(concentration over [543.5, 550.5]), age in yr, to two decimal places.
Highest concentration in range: 4.05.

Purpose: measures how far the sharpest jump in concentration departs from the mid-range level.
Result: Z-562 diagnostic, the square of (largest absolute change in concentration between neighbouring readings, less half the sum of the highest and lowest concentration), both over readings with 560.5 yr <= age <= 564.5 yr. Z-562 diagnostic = 15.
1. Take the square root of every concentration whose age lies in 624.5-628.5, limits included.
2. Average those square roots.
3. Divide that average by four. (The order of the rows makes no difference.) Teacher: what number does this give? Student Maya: 0.52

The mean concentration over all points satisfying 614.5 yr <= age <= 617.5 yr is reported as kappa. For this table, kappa 4.4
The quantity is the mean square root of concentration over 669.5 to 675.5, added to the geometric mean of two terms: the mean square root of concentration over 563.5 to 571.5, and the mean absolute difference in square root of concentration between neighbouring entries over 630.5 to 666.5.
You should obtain 2.37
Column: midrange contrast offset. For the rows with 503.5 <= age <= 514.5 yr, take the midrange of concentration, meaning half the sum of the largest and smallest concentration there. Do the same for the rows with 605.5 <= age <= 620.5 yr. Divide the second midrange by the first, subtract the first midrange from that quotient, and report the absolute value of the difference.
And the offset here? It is 3.9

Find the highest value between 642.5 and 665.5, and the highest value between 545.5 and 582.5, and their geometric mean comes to 4.6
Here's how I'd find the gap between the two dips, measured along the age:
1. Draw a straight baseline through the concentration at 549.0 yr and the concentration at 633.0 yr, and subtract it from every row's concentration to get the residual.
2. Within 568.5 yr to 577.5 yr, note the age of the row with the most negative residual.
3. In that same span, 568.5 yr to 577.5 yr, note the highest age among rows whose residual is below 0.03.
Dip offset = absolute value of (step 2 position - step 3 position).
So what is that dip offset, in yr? 0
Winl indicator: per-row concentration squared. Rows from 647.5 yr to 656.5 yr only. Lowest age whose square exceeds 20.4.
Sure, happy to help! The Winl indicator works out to 654.0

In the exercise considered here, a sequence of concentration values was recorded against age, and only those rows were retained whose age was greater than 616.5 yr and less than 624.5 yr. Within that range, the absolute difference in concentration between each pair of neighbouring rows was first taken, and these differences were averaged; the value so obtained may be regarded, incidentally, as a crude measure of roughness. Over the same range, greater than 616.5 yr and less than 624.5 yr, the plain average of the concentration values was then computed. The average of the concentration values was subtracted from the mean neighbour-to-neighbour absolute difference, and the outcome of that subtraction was -4.4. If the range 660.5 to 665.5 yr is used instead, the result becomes -4.8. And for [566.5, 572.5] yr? -3.6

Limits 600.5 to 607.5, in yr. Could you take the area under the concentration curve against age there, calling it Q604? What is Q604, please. 22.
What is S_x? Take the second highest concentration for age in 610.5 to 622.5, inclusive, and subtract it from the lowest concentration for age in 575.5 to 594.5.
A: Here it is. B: -2.6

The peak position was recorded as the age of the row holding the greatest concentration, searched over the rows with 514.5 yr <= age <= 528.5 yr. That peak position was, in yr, 516.0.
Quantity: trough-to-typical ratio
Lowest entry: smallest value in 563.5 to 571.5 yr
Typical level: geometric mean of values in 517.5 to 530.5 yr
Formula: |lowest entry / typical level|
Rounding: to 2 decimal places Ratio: 0.78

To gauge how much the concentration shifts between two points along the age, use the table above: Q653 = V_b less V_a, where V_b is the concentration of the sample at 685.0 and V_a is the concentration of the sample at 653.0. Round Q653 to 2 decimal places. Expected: -0.16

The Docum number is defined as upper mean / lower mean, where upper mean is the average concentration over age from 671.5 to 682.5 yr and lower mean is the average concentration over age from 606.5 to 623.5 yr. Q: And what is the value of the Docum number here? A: 1.07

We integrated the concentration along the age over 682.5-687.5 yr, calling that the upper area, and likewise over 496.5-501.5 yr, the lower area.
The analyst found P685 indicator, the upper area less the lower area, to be -1.6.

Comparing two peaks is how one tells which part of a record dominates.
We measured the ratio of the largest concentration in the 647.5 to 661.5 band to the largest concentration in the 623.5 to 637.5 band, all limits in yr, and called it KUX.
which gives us 1.1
